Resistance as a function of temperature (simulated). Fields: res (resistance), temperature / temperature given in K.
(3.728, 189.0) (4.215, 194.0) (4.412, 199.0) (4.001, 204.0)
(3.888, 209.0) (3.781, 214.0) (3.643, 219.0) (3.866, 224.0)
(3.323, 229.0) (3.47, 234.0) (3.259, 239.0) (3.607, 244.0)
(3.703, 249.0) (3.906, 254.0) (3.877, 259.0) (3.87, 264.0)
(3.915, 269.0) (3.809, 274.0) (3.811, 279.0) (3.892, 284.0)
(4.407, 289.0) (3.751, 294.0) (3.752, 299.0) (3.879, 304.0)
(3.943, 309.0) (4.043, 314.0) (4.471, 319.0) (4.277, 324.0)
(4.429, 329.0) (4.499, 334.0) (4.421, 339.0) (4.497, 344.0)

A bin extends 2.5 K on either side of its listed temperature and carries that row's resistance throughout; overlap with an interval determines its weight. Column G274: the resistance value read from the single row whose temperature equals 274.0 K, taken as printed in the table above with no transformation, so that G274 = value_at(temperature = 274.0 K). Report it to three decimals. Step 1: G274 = 3.809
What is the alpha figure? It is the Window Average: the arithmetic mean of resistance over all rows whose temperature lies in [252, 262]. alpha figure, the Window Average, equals 3.89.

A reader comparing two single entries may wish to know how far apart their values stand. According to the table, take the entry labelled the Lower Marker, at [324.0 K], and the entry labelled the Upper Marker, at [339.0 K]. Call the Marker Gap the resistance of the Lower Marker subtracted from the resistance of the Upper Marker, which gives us 0.14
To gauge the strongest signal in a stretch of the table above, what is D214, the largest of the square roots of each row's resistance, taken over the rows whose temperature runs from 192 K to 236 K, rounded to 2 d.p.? 2.10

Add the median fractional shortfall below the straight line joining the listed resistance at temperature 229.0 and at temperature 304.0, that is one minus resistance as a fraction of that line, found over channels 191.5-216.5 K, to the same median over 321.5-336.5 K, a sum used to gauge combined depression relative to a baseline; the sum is -0.36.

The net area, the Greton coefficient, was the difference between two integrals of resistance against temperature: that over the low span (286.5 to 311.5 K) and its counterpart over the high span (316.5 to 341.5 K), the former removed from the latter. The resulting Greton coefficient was 12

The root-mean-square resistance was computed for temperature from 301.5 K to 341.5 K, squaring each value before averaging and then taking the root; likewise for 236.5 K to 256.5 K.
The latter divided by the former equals 0.85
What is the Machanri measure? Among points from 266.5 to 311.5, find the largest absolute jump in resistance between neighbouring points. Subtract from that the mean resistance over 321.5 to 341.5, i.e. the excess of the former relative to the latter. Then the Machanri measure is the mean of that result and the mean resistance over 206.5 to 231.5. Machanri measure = -0.03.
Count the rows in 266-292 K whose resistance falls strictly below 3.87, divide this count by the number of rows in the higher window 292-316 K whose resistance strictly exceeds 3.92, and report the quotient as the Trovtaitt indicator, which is 1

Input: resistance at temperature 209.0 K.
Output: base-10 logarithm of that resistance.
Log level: 0.590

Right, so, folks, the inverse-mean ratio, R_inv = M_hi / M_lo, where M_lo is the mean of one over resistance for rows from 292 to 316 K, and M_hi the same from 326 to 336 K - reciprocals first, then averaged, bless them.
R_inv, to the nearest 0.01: 0.87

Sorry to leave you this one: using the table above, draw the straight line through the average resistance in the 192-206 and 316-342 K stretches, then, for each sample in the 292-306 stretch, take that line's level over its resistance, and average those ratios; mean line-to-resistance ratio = 1.15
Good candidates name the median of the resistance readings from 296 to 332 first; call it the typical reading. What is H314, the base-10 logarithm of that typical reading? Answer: 0.607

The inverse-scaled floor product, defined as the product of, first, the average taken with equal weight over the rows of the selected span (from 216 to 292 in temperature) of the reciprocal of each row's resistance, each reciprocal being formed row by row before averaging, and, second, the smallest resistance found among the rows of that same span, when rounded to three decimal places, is 0.872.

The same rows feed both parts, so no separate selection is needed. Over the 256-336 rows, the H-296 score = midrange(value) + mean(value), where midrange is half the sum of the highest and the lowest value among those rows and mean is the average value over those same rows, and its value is 8.16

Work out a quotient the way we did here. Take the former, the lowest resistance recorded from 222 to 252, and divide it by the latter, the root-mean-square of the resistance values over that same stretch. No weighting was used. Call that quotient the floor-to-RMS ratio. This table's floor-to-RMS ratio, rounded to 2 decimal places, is 0.92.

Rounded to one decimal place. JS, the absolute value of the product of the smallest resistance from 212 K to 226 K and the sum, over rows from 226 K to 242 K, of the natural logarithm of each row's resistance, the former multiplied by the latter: 13.2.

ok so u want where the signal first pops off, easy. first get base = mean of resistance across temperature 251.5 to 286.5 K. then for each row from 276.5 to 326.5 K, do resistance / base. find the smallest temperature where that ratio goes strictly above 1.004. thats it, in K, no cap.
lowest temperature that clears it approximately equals 284.0 K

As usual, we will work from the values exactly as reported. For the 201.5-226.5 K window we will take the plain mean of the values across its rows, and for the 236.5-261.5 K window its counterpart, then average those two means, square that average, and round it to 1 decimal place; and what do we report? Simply 14.1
